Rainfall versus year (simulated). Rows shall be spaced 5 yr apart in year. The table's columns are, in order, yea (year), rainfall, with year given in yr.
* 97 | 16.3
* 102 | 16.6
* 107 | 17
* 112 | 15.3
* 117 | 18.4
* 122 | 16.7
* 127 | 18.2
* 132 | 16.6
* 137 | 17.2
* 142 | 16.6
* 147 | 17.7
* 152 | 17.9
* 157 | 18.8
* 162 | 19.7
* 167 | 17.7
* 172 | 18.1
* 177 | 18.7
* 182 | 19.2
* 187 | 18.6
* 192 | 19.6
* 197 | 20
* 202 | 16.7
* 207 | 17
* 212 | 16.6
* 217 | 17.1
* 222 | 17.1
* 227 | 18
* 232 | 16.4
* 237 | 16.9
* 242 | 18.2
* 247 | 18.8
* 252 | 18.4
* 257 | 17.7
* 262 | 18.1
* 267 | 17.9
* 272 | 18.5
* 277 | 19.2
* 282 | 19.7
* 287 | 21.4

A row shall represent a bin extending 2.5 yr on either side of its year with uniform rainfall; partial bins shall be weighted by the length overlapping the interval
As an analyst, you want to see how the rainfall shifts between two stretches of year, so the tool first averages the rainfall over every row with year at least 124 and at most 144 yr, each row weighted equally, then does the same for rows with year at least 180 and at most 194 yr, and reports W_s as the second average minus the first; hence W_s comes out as 2.0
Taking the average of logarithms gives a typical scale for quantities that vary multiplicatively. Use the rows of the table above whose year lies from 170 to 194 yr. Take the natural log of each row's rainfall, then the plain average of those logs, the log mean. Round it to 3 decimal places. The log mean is 2.936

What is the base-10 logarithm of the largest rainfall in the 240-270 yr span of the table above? 1.27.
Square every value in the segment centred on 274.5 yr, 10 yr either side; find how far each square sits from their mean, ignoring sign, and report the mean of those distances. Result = 23.5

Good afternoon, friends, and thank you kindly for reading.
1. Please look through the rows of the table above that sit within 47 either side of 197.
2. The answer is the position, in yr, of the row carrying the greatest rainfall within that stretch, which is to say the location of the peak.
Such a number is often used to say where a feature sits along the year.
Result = 197 yr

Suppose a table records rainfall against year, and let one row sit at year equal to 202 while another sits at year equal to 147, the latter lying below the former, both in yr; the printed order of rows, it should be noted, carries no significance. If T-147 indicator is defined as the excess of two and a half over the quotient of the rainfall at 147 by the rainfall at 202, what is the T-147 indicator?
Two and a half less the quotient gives 1.44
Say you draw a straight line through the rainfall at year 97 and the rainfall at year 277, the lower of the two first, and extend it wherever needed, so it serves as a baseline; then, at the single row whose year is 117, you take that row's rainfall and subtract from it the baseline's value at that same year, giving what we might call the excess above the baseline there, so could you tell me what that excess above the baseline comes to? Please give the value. 1.8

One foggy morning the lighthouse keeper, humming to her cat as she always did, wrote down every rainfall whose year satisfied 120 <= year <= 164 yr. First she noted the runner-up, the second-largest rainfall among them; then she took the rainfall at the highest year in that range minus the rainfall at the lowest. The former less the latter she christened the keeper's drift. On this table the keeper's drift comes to 15.8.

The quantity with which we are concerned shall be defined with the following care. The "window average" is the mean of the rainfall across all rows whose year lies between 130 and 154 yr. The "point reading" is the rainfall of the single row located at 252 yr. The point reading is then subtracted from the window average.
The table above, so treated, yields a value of -1.2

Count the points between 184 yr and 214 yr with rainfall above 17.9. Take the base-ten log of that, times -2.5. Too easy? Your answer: -1.2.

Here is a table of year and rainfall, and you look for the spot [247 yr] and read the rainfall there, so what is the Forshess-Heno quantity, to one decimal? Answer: 18.8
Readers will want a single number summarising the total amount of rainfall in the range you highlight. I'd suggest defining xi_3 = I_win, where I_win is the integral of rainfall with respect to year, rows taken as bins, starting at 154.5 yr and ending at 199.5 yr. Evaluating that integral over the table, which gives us 852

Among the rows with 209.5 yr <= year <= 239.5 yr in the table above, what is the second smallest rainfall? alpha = 16.6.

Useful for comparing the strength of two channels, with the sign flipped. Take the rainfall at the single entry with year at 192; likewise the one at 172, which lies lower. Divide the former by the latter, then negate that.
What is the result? -1.08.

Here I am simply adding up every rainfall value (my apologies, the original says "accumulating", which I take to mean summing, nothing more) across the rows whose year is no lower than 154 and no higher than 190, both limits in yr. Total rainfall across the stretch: 131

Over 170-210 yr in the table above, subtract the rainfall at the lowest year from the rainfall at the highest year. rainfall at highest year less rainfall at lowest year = -1.1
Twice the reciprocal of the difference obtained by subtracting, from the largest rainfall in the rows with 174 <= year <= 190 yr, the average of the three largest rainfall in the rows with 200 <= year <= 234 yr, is 1.1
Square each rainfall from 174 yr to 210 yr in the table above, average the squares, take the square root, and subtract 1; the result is 17.6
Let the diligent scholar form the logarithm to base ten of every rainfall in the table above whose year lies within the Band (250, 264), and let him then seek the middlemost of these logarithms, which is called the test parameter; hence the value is 1.26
